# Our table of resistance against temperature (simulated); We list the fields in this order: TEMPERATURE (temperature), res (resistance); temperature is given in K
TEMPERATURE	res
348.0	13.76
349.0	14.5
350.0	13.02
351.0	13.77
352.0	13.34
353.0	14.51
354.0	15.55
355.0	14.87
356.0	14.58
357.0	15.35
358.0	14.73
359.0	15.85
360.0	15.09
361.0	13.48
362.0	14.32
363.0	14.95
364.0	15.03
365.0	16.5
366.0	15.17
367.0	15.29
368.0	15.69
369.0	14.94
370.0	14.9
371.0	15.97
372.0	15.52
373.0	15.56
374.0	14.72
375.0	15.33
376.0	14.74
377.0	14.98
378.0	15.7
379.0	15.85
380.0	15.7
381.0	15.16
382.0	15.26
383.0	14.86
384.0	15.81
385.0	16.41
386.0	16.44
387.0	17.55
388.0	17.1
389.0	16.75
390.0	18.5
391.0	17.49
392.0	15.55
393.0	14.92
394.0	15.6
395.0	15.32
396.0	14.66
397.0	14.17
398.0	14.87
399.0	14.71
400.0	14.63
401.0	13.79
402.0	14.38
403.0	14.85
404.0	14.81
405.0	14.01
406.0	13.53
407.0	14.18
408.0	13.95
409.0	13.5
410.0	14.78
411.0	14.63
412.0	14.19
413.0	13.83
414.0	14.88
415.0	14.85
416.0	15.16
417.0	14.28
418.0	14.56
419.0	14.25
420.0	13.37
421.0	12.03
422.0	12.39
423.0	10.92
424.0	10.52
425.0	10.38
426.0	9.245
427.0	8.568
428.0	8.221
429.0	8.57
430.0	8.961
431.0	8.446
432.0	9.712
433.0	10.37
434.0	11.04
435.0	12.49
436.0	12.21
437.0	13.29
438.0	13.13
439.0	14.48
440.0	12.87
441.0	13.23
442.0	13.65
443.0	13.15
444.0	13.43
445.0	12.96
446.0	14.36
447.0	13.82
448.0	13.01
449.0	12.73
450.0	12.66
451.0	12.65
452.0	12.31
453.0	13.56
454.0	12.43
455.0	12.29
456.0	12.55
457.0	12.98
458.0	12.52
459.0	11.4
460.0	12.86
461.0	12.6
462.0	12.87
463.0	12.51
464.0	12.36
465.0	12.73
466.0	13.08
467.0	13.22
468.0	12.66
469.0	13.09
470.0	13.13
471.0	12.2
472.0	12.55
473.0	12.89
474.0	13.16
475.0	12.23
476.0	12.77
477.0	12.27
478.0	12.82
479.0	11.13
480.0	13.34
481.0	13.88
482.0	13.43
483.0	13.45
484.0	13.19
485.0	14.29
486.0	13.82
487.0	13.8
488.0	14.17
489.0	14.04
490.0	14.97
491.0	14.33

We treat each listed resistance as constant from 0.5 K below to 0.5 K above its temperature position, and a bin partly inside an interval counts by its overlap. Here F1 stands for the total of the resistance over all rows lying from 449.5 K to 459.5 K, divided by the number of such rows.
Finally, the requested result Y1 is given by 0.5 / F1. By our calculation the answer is 0.040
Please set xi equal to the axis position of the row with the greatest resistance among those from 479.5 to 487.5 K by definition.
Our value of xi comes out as 485.0 K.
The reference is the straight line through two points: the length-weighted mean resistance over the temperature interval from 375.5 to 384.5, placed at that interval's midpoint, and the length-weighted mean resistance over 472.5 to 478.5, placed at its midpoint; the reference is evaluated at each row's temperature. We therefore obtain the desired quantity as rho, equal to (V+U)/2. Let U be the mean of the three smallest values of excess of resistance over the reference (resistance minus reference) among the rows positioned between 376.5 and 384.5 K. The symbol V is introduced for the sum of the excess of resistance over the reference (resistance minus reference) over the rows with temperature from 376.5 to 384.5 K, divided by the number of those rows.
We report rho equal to -0.1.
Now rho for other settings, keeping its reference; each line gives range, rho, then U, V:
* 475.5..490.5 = 0.2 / -0.6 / 0.9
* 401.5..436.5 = -3.7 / -5.6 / -1.8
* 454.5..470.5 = -0.8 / -1.1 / -0.4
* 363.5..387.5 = -0.3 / -0.8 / 0.1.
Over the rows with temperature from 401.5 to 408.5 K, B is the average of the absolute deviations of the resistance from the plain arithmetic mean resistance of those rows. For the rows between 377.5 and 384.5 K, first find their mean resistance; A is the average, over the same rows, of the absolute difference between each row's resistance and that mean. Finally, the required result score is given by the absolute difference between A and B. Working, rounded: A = 0.3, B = 0.4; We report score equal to 0.0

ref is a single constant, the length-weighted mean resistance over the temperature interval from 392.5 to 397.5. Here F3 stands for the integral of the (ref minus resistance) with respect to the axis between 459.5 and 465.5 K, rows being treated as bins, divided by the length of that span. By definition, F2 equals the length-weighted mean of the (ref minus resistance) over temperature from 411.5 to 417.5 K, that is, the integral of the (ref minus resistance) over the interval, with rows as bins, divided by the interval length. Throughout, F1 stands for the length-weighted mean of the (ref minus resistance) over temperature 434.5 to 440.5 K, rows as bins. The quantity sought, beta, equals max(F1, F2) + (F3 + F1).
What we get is 6.0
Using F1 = 1.9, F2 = 0.4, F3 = 2.28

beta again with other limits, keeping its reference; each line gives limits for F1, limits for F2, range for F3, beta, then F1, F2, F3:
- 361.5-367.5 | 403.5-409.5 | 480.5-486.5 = 1.9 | -0.3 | 0.9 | 1.26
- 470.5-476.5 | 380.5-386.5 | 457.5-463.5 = 7.1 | 2.3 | -0.7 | 2.47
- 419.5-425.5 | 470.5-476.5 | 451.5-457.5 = 8.9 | 3.3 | 2.3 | 2.25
